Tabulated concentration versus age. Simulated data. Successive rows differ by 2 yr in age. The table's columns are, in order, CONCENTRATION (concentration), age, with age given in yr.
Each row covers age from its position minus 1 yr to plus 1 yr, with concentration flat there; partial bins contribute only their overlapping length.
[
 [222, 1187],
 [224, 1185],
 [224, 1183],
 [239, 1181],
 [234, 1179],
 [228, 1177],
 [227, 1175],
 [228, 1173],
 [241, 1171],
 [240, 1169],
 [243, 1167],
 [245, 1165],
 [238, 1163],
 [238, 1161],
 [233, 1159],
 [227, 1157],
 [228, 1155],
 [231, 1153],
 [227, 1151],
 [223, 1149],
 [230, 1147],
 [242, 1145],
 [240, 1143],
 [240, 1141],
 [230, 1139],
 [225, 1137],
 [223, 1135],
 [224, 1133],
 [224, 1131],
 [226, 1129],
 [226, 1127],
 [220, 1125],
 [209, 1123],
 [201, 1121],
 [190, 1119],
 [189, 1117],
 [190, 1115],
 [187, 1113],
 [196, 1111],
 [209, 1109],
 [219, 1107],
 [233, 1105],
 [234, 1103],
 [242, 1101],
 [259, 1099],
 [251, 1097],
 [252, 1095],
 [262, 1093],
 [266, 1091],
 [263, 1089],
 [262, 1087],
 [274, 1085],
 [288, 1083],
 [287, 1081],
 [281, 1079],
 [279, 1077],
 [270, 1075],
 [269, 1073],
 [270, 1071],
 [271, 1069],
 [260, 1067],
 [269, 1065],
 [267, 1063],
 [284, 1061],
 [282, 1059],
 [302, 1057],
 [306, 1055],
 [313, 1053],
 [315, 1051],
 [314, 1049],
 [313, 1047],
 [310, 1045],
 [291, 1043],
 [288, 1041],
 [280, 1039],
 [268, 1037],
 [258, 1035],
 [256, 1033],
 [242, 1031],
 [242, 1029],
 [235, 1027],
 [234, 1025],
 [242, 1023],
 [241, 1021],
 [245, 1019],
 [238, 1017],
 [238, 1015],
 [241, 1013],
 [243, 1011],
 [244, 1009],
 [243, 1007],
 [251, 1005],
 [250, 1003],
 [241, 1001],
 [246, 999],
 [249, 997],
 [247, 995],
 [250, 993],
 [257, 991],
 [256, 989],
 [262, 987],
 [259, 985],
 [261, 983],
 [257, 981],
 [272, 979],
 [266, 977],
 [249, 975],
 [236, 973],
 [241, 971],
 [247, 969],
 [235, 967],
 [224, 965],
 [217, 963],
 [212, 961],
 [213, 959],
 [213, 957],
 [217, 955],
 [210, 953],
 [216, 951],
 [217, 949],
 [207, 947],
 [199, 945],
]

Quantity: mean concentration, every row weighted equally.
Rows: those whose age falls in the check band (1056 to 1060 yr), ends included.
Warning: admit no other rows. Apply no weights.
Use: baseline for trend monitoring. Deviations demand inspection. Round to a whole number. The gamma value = 292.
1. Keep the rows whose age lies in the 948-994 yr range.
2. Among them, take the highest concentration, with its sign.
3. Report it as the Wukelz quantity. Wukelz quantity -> 272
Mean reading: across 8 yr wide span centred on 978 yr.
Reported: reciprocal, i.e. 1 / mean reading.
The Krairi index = 0.0038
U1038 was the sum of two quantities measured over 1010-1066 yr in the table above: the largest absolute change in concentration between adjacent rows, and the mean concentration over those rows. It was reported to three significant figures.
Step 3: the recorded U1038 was 290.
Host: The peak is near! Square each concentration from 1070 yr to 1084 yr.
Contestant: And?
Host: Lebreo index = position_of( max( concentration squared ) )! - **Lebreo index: 1083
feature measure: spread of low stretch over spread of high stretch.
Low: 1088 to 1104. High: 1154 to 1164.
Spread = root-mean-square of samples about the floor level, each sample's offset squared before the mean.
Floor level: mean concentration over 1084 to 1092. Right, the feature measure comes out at 0.5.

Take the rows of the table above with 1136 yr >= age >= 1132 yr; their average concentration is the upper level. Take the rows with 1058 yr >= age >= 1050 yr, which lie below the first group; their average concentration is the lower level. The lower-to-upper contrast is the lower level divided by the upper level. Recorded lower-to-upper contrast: 1.38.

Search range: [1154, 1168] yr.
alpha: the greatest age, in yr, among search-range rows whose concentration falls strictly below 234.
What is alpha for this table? 1159 yr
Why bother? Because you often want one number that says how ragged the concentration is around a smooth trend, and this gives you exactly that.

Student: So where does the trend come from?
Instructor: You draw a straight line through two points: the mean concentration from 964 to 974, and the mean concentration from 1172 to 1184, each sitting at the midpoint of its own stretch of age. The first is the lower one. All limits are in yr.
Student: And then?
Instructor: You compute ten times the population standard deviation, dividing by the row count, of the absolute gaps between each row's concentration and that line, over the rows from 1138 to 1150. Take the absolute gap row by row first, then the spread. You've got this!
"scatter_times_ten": 39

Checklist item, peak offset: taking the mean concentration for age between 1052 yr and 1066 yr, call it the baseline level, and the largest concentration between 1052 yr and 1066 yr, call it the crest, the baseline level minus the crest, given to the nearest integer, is -24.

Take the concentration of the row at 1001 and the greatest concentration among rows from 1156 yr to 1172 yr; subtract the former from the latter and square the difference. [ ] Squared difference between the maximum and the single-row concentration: 16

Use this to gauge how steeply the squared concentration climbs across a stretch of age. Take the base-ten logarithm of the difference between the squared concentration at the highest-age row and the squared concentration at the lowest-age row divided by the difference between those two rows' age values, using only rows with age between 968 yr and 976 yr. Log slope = 2.2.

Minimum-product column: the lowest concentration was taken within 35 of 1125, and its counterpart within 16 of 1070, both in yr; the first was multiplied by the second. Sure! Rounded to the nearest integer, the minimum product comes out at 48620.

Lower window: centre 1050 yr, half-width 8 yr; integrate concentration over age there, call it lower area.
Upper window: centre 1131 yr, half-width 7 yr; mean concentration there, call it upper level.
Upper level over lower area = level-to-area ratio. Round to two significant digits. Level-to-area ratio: 0.045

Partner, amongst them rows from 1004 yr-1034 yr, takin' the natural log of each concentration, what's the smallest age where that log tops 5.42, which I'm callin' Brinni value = 1005 yr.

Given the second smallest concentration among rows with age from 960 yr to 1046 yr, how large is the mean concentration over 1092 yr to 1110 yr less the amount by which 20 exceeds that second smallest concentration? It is 437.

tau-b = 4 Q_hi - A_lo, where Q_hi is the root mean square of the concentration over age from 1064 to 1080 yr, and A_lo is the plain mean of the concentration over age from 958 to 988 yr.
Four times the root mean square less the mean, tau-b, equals 841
